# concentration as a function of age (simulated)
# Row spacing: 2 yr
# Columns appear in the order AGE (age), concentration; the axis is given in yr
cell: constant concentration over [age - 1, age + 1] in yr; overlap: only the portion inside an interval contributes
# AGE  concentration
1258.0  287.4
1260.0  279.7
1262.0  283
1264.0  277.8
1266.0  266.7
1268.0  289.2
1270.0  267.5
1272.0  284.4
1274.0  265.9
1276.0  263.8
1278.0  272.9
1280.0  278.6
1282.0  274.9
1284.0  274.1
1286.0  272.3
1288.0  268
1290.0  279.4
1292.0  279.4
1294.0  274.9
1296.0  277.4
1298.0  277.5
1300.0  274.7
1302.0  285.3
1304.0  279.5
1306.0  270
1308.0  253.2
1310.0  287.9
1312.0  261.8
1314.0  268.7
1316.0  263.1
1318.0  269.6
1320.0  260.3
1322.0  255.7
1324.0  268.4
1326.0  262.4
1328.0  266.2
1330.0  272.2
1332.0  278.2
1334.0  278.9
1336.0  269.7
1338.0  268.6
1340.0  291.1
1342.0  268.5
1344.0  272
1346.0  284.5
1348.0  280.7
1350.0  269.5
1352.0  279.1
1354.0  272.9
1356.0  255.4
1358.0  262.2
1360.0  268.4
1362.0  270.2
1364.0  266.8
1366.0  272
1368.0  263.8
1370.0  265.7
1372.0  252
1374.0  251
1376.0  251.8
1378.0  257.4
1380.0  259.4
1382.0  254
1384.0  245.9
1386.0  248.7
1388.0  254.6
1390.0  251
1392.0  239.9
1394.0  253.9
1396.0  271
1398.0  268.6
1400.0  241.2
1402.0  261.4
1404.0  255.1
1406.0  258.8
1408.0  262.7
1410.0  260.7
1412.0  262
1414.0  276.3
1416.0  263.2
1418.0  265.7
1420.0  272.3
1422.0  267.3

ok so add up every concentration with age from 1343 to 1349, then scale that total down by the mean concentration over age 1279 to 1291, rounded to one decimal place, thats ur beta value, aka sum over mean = 3.0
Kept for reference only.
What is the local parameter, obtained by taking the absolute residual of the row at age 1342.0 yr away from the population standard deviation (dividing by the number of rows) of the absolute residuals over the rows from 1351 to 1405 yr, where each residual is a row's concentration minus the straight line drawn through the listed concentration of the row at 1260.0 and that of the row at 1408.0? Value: 4.8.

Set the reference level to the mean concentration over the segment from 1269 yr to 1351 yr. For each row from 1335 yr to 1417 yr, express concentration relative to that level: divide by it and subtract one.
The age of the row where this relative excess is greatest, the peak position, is 1340.0 yr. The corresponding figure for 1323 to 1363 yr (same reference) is 1340.0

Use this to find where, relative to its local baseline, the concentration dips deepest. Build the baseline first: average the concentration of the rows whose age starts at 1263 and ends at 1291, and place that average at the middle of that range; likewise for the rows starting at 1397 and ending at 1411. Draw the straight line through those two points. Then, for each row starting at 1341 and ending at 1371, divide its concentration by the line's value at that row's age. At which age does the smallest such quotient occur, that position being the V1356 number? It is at 1356.0 yr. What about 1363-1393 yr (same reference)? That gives 1392.0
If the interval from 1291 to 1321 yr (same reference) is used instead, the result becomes 1308.0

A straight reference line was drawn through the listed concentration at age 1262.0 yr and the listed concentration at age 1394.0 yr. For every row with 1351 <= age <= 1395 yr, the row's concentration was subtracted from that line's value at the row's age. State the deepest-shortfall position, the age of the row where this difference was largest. 1392.0 yr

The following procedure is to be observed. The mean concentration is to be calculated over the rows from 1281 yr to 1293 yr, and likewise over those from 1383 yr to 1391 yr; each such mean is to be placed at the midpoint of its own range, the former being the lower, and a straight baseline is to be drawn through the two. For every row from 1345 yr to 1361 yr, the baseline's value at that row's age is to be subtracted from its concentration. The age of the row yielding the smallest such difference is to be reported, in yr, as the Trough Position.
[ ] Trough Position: 1356.0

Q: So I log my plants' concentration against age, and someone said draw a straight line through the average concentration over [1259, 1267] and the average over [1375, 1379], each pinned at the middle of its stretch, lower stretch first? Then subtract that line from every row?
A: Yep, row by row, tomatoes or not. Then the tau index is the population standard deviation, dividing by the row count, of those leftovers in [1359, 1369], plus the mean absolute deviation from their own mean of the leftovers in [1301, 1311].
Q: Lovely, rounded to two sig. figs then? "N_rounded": 13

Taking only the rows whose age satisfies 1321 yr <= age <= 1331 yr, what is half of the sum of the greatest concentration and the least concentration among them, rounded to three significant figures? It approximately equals 264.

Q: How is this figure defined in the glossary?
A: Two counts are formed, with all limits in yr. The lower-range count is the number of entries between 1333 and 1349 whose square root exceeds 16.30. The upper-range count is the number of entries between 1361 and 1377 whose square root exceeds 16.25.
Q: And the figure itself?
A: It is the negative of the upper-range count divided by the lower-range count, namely -0.5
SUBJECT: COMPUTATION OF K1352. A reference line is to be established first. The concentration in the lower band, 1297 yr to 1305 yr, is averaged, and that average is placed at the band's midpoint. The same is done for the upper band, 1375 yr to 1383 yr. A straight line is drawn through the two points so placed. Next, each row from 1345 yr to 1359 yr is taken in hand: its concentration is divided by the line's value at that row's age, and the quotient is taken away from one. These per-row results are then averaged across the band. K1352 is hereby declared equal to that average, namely -0.03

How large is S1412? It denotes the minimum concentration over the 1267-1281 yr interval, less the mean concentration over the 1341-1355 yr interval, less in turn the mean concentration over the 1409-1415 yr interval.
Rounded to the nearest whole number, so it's -278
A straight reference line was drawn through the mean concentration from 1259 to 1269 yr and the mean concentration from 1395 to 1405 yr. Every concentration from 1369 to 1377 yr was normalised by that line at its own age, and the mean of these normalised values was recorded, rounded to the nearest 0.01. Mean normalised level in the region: 0.97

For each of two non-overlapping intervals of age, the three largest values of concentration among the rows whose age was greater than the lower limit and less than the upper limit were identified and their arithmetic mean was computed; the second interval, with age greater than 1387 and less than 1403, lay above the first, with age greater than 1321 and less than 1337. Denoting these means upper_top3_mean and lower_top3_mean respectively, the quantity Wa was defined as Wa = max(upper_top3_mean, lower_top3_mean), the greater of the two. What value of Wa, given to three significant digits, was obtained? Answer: 276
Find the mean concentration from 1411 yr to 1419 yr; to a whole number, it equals 267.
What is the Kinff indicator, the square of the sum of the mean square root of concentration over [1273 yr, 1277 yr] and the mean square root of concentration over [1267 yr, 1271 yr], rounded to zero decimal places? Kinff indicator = 1086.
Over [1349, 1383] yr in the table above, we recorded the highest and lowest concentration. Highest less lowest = 28.1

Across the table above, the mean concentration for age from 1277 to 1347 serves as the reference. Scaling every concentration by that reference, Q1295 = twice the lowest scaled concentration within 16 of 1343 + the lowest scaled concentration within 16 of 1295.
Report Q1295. 2.80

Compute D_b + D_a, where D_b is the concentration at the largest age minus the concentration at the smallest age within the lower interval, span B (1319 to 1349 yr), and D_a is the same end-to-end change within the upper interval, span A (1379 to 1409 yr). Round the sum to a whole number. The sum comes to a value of 24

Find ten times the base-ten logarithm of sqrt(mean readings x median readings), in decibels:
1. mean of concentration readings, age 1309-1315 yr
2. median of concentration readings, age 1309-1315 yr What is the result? 24.3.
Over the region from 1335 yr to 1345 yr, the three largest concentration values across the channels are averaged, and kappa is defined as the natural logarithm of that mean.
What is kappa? 5.626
